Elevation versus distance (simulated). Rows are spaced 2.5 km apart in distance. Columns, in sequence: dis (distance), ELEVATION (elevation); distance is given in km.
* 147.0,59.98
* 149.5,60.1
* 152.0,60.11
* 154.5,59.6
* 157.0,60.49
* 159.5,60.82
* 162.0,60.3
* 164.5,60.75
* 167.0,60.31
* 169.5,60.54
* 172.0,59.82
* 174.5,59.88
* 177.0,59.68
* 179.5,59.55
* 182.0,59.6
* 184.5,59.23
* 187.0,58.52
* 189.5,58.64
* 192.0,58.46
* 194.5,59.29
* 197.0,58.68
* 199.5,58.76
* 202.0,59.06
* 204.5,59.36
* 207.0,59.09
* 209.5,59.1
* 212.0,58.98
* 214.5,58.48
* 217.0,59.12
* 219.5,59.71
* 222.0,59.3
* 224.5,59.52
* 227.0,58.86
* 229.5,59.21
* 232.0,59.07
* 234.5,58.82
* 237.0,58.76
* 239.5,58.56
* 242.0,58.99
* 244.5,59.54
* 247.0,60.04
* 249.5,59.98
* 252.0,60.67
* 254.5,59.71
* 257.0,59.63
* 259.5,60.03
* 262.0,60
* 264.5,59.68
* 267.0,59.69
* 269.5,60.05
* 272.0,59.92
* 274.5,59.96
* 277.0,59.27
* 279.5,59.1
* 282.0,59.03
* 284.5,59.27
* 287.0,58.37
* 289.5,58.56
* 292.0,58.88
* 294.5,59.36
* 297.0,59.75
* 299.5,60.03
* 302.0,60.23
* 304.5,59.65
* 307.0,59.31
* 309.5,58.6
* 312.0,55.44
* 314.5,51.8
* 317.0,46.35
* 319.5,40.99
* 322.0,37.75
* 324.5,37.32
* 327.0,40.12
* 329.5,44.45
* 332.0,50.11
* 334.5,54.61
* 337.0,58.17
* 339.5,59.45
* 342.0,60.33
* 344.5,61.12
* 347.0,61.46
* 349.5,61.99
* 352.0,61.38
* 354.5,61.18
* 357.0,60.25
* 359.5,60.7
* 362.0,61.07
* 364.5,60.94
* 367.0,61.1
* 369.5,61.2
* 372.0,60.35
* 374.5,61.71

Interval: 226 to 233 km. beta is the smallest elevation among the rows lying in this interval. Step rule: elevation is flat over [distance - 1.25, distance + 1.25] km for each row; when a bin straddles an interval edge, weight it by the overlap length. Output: 58.86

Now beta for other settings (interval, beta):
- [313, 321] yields 40.99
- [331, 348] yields 50.11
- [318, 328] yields 37.32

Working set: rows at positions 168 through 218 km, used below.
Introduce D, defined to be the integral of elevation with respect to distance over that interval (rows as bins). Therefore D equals 2960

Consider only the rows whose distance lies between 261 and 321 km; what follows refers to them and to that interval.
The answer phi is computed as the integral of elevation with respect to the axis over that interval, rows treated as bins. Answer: 3453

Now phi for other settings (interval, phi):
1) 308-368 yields 3266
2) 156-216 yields 3568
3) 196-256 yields 3554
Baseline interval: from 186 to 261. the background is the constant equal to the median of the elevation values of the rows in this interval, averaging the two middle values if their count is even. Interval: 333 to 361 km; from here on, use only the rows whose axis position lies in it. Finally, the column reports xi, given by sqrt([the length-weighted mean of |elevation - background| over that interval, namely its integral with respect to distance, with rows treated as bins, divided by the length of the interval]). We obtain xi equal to 1.4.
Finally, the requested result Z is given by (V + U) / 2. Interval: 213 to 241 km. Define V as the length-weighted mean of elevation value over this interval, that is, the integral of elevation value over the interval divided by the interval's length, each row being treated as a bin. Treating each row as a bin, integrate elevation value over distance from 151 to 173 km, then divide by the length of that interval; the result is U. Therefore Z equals 59.7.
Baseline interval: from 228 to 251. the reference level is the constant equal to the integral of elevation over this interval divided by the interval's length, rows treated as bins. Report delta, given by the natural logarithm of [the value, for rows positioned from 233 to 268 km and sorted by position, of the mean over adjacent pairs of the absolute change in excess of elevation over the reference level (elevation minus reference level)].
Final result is -1.1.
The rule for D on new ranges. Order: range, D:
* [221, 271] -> 2975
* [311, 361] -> 2664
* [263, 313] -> 2962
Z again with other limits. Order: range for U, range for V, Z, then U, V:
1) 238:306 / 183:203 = 59.2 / 59.5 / 58.8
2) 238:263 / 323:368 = 58.0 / 59.7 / 56.3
